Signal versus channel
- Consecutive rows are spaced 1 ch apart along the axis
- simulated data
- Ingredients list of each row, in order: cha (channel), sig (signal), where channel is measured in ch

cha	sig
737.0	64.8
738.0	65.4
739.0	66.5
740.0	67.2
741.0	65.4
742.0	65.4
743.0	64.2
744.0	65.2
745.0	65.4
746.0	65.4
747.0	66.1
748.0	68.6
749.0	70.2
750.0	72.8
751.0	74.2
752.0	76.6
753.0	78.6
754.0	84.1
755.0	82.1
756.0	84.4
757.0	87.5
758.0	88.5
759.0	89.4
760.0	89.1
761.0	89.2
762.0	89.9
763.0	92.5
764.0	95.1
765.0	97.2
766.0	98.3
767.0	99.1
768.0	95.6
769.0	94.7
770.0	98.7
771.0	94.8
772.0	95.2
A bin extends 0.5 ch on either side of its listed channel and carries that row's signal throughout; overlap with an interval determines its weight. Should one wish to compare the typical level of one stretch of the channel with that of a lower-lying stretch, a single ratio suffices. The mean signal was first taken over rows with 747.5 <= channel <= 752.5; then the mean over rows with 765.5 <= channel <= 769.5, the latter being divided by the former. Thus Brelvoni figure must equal 1.34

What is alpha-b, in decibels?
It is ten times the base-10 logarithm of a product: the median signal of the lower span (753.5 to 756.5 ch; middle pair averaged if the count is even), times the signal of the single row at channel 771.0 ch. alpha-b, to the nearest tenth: 39.0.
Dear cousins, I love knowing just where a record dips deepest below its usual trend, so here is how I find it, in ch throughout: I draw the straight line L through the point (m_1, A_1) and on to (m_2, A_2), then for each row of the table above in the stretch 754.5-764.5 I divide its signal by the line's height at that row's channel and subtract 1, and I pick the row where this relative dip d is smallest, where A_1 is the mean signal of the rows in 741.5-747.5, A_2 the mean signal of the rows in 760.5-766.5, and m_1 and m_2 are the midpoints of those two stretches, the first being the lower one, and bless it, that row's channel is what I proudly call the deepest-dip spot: 762.0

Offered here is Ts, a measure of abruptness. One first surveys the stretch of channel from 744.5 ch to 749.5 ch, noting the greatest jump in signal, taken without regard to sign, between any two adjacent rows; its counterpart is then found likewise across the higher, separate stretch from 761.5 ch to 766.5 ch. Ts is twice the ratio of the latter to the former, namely 2.08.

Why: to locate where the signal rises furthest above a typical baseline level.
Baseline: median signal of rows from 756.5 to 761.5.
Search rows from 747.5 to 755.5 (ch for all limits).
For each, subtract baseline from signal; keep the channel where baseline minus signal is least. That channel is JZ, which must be 754.0 ch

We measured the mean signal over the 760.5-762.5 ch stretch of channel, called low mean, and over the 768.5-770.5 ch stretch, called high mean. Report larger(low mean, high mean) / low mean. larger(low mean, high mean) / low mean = 1.08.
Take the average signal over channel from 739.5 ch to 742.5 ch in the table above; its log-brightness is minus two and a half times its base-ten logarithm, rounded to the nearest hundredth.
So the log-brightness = -4.55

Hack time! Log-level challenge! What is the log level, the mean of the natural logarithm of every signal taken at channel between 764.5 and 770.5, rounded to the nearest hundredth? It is 4.58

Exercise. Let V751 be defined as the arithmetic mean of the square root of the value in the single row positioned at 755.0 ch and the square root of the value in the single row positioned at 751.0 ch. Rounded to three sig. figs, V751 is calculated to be 8.84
